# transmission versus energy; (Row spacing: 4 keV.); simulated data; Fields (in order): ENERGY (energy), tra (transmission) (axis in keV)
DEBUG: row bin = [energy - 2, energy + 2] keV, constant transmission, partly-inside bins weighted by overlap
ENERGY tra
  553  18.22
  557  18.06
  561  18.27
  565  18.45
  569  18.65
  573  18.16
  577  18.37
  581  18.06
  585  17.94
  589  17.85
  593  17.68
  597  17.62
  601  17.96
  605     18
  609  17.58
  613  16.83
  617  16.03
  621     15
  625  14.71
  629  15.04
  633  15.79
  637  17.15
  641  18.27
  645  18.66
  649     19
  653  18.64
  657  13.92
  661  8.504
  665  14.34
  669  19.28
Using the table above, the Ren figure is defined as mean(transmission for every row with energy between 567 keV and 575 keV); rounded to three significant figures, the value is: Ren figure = 18.4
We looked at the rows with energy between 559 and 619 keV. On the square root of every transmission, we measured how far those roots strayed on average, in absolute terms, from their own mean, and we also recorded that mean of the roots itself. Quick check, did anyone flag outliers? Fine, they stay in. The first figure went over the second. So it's 0.013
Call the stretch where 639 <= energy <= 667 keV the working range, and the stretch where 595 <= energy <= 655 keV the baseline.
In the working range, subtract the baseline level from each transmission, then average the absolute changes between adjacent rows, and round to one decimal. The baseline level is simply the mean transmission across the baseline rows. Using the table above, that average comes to 2.8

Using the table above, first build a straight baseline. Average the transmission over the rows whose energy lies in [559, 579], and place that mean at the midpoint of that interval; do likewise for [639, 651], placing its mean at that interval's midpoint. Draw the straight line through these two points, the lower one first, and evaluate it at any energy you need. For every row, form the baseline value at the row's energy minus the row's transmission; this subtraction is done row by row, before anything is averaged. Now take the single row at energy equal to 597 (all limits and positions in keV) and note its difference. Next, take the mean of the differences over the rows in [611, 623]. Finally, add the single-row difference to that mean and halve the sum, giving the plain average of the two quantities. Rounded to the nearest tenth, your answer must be 1.7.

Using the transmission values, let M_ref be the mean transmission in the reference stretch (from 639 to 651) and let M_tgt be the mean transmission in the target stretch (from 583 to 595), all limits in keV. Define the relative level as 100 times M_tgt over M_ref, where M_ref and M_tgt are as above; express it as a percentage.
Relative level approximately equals 96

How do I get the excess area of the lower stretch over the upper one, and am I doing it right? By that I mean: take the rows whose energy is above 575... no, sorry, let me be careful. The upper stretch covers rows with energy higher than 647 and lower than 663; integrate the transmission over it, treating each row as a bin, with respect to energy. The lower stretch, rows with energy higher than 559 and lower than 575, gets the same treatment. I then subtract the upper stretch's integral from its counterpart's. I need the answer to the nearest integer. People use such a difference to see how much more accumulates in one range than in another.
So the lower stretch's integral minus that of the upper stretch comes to 54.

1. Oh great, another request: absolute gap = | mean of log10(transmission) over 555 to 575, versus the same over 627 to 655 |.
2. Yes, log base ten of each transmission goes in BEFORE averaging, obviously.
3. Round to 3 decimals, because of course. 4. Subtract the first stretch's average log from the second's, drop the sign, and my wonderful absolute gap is 0.021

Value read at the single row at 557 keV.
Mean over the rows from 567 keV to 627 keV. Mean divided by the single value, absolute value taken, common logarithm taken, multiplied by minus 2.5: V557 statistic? 0.043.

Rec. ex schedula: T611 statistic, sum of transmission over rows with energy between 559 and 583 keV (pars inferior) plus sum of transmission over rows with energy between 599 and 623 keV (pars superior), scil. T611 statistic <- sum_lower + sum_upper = 211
